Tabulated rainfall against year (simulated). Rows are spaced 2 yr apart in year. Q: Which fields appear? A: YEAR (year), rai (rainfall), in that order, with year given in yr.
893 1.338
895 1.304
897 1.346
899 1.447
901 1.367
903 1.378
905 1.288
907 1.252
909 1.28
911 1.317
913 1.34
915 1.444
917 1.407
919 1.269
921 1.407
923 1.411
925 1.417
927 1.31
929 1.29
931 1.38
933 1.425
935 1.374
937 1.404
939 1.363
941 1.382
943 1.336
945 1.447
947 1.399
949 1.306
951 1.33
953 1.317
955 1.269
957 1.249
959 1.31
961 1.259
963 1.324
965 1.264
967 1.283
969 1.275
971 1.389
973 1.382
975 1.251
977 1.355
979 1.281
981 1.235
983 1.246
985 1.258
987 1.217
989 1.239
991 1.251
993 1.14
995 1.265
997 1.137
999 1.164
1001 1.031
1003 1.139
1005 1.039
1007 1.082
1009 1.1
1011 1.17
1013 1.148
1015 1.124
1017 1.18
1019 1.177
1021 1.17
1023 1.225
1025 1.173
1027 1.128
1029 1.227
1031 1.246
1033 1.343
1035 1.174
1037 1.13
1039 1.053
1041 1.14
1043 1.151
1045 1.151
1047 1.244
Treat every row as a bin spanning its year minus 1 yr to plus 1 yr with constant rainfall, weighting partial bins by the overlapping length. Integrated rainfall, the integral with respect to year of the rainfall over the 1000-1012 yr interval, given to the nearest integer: 13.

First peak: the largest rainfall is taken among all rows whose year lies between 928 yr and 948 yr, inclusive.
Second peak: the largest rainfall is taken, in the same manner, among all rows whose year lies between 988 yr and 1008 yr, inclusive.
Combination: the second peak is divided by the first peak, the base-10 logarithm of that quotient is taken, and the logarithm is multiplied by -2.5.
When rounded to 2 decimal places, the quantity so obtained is 0.15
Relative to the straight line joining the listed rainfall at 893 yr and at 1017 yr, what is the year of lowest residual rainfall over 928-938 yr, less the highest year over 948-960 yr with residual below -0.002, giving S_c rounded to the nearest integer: -28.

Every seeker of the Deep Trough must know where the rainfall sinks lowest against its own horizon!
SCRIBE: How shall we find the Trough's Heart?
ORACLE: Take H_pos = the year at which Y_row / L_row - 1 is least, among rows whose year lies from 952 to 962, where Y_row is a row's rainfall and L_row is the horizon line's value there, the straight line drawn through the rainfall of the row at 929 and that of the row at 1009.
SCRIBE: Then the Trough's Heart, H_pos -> 957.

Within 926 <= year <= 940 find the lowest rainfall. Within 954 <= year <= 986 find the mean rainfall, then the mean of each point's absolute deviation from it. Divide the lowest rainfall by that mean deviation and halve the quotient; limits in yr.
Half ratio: 16.5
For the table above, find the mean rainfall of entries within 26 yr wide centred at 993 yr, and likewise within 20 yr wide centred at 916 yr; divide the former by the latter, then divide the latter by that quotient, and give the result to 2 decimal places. 1.55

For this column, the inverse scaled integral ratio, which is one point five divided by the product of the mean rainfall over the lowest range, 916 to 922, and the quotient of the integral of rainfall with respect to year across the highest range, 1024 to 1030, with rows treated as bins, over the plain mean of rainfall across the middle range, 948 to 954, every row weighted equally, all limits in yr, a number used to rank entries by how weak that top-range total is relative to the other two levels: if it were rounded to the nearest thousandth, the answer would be 0.206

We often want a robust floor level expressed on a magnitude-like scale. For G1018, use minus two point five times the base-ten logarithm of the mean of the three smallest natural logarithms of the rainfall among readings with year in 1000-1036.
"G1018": 3.3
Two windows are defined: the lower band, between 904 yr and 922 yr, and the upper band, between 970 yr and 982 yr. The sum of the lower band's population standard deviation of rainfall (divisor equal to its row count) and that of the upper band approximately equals 0.128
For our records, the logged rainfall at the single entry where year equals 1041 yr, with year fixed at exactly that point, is 1.14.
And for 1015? 1.124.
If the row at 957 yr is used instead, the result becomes 1.249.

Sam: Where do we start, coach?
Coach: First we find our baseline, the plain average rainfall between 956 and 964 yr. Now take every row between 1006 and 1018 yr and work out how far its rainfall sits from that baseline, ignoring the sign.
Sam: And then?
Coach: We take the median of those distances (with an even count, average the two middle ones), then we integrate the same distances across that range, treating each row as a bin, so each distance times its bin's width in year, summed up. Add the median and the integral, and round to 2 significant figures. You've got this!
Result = 2.0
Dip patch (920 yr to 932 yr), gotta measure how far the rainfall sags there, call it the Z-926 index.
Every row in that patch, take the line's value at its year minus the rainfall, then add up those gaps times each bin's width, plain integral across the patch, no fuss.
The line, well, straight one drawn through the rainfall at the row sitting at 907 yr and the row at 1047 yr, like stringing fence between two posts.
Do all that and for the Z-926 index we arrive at -1.4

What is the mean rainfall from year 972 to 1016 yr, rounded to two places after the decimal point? 1.19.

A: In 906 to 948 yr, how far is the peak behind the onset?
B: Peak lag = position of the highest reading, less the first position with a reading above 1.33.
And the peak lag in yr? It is 32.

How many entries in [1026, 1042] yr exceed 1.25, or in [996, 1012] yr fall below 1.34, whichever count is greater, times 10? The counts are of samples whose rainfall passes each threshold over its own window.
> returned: 80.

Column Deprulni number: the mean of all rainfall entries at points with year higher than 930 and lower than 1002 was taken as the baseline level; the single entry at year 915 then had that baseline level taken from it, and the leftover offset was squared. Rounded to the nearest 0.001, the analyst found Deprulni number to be 0.023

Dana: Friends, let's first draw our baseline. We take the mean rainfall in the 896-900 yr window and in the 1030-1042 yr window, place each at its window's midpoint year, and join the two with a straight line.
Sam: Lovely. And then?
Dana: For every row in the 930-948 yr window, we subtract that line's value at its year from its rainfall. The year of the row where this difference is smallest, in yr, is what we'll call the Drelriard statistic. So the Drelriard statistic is 943 yr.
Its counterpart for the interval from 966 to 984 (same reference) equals 981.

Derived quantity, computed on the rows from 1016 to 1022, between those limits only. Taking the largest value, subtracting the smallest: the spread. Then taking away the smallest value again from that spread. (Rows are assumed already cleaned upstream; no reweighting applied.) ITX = -1.16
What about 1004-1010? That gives -0.98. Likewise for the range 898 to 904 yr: -1.29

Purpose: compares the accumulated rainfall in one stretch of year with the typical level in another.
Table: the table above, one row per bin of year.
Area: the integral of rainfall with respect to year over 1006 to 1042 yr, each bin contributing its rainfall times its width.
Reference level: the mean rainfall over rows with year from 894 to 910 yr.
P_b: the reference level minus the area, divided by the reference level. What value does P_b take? -30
